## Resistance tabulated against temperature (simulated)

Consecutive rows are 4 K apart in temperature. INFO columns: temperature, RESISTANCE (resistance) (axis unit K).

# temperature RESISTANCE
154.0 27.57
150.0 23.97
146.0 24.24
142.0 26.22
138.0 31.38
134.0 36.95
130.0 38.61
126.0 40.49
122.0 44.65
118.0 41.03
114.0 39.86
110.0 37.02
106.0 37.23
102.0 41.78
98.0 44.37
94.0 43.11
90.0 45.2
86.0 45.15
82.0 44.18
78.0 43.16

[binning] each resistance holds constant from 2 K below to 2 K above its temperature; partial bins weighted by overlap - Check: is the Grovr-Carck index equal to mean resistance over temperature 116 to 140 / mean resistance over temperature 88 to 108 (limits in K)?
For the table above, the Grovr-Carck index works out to 0.92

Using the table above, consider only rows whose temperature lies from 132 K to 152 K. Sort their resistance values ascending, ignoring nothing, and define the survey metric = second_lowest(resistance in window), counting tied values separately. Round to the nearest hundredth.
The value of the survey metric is 24.24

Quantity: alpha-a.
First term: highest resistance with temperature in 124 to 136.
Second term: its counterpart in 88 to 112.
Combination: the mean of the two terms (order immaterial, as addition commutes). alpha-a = 42.8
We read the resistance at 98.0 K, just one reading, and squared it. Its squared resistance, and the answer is 1969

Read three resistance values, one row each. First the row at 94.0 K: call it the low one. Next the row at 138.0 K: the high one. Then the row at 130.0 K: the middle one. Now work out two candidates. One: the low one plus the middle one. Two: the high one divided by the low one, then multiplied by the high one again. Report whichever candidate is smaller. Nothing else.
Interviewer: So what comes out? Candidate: 23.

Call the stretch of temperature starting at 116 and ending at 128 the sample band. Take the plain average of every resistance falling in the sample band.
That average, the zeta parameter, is 42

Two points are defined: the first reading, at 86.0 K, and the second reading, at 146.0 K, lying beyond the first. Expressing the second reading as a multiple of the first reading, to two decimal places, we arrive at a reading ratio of 0.54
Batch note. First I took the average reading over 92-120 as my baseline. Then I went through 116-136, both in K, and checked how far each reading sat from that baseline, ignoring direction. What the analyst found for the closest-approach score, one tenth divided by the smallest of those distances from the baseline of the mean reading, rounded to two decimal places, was 0.72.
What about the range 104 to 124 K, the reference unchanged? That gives 0.25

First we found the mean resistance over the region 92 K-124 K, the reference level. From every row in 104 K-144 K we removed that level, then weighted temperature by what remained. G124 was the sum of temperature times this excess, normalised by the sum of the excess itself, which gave 132.7 K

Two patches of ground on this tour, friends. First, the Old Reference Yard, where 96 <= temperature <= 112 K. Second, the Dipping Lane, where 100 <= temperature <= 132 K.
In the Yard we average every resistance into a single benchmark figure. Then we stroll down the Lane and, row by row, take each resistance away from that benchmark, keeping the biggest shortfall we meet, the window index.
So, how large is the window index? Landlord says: 3.1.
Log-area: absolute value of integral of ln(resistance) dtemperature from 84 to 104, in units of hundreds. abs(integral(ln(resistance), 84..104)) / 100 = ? 0.756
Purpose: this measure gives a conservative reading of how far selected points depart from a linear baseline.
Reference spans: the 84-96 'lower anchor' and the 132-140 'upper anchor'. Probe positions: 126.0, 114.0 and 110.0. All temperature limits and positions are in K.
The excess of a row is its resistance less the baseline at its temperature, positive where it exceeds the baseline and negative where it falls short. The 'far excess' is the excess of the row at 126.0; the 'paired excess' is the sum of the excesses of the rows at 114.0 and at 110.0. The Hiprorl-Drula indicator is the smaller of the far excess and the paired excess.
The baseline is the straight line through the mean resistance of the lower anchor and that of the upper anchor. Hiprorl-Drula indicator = -2.2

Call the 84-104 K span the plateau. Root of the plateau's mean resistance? 6.6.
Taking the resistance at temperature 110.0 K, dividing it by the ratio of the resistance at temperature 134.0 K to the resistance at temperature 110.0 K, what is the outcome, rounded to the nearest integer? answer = 37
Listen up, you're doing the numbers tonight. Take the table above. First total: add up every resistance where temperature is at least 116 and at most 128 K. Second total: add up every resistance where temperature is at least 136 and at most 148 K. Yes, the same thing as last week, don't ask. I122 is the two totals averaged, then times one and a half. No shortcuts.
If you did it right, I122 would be 156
